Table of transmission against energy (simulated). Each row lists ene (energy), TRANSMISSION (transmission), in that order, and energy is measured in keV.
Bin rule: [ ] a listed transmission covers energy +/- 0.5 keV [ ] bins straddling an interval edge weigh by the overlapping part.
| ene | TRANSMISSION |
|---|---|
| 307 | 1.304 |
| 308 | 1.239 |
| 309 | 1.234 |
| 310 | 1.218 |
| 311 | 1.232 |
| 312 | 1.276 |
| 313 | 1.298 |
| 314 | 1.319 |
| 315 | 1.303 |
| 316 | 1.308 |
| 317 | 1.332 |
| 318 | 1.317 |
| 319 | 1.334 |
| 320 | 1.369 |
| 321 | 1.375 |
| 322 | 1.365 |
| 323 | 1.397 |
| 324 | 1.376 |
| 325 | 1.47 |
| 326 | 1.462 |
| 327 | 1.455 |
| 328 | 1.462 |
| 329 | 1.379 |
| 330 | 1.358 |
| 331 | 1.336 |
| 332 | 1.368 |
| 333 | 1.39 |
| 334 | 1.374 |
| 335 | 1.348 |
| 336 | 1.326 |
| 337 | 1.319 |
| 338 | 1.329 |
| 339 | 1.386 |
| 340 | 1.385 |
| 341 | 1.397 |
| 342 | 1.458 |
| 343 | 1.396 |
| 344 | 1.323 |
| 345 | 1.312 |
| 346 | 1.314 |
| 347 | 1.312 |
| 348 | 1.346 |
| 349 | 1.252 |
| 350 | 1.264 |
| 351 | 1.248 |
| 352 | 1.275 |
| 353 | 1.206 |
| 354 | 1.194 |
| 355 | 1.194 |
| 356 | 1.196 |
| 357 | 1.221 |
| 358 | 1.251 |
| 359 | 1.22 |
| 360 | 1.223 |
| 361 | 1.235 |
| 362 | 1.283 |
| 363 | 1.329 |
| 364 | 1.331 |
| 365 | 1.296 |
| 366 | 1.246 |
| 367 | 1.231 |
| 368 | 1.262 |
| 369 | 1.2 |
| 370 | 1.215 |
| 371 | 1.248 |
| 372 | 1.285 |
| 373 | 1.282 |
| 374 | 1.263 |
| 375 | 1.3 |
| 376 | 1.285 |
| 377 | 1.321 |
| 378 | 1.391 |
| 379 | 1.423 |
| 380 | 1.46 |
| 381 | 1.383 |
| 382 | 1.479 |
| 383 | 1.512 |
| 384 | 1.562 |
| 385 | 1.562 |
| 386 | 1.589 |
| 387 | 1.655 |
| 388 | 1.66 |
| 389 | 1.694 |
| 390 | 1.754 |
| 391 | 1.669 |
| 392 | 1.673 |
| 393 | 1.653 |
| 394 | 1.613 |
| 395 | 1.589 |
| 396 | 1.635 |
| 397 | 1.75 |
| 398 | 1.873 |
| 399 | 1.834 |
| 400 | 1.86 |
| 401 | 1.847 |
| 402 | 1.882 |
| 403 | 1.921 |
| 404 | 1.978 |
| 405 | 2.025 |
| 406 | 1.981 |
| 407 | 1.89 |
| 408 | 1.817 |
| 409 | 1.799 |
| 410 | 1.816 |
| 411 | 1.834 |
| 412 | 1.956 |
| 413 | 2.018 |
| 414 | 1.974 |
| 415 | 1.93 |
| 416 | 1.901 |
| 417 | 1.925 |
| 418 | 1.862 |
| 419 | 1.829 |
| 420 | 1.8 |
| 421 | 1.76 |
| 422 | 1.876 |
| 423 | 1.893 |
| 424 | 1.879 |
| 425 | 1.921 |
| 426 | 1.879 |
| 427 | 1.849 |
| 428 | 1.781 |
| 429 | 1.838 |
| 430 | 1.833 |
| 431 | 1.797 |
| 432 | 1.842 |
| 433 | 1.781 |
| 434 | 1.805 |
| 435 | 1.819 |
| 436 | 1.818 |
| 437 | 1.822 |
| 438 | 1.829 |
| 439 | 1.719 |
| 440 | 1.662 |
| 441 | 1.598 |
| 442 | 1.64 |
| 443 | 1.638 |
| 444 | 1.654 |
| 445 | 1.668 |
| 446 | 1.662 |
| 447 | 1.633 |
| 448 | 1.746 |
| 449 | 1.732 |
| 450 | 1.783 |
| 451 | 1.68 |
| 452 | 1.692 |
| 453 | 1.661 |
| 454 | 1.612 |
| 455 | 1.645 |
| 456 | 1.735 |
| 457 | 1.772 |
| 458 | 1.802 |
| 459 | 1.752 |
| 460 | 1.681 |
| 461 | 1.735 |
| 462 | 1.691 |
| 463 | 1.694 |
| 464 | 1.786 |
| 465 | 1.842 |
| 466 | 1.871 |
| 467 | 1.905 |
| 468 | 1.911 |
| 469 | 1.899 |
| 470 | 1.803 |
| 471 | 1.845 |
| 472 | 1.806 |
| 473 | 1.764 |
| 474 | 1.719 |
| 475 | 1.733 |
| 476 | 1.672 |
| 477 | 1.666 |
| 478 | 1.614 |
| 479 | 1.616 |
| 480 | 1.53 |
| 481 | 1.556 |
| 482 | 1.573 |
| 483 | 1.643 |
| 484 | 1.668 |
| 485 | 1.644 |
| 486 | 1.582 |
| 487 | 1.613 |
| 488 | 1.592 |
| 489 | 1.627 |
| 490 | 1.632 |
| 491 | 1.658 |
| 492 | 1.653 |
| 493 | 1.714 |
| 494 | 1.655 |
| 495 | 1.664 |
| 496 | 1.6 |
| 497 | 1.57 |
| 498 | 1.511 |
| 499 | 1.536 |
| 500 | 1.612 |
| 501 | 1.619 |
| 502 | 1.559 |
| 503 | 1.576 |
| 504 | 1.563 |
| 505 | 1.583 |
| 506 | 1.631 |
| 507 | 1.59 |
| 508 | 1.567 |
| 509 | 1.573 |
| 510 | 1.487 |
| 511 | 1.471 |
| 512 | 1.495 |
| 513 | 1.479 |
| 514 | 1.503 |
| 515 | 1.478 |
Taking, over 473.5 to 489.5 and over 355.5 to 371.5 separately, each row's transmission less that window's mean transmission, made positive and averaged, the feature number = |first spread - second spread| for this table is 0.01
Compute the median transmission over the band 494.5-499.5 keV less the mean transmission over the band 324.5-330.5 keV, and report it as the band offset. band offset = 0.1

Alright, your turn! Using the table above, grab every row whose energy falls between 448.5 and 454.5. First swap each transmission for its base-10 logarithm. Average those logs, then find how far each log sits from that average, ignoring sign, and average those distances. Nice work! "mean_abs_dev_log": 0.011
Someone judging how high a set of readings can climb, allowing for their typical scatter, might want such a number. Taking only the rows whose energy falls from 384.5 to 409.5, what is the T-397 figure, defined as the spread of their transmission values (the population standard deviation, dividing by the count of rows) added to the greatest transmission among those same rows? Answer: 2.2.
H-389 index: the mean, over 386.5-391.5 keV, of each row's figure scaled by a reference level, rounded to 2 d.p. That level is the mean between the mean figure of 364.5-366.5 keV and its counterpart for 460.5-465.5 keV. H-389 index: 1.12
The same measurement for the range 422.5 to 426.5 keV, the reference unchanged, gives 1.25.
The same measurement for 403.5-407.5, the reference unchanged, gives 1.30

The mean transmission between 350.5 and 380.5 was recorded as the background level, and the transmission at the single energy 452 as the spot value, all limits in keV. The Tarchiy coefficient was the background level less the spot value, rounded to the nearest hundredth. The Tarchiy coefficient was -0.42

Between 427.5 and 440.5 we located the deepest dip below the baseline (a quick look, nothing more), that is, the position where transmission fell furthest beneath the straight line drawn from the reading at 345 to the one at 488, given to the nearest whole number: 440 keV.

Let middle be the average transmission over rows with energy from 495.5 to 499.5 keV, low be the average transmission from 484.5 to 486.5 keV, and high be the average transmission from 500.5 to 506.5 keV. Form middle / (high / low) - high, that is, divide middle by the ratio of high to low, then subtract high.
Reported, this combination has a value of 0.0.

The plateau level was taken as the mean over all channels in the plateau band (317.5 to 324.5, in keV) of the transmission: 1.36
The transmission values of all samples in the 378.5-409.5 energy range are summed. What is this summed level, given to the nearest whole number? 53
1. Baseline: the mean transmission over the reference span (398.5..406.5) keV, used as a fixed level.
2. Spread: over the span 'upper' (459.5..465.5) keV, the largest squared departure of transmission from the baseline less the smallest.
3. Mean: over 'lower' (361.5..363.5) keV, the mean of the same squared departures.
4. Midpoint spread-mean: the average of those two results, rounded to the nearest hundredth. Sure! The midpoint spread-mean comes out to 0.21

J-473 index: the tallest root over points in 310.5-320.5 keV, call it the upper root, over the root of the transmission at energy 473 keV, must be 0.88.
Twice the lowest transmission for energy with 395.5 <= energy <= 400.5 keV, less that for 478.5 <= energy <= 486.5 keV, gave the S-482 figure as 1.7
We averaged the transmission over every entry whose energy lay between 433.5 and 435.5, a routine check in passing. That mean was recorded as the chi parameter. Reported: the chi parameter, 1.8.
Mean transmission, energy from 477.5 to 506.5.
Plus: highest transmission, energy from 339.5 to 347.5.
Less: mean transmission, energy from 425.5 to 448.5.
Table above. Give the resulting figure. 1.31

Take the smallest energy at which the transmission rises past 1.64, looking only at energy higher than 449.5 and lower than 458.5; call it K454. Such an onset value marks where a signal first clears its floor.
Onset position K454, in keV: 450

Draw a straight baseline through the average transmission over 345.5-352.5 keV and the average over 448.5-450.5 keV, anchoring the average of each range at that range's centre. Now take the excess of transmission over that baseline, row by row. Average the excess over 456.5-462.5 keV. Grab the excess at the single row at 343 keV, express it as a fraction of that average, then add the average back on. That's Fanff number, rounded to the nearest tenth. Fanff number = -2.2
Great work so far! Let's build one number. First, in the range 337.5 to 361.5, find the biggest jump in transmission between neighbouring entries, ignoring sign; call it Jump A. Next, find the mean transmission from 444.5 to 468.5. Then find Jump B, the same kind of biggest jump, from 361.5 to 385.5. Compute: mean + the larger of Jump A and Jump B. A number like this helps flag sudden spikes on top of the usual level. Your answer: 1.83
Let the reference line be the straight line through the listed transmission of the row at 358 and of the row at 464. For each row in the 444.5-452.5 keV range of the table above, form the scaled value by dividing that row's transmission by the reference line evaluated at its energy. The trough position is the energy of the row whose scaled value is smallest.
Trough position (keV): 447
